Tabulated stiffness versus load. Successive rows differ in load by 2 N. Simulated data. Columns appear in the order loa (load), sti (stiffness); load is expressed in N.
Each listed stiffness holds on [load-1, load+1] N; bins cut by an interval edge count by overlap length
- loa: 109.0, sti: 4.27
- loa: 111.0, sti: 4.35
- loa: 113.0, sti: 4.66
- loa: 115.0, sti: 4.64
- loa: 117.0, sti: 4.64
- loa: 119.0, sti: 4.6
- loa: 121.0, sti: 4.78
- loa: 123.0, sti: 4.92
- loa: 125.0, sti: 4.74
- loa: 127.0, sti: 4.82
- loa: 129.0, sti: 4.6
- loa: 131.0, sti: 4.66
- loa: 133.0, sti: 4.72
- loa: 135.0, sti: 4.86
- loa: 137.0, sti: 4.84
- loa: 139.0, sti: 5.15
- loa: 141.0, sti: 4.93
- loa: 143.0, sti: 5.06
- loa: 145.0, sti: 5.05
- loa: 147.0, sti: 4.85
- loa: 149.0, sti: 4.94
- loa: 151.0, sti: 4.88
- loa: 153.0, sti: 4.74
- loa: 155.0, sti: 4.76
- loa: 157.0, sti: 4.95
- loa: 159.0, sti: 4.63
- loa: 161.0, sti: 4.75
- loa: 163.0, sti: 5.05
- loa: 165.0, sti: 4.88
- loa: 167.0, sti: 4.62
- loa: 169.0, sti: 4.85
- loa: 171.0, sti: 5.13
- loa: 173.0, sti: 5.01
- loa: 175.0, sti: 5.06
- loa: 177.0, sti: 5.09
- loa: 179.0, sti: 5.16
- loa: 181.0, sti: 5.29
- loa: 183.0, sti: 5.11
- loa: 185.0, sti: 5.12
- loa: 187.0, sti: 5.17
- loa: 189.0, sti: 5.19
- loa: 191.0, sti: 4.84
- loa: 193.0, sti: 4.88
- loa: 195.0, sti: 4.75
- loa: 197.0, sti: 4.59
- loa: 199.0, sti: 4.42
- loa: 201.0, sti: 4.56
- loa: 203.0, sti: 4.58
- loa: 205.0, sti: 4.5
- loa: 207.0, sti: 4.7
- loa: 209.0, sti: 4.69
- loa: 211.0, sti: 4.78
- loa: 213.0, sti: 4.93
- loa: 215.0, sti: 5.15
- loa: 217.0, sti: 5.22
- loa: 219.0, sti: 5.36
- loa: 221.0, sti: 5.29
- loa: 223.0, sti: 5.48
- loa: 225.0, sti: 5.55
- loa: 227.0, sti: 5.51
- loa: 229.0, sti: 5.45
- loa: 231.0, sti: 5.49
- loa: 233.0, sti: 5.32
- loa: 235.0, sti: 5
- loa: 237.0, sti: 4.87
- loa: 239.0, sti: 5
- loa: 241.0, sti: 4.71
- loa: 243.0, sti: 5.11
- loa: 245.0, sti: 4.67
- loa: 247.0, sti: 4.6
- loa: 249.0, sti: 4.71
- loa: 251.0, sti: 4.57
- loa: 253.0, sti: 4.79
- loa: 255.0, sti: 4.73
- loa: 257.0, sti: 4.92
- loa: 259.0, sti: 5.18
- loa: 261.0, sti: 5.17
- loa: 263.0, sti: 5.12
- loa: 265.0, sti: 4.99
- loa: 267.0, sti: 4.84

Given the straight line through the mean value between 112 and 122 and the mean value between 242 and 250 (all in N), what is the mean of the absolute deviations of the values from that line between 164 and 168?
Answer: 0.13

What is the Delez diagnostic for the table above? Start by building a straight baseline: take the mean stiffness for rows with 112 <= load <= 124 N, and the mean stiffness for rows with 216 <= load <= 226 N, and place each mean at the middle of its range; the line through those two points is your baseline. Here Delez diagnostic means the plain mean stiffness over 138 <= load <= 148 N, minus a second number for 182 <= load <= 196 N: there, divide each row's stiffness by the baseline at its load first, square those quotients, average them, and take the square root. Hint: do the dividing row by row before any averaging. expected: 4.04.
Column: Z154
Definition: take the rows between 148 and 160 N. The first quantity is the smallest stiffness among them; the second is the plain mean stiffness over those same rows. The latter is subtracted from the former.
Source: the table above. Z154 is -0.19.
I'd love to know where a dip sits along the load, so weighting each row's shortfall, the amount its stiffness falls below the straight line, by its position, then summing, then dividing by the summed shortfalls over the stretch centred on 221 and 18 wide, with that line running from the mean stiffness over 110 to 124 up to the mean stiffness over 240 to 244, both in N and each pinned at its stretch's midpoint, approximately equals 222.8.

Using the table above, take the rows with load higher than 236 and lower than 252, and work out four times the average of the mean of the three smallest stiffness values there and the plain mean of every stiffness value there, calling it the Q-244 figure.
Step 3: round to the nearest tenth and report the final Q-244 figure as 18.8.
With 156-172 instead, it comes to 19.0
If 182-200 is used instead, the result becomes 19.0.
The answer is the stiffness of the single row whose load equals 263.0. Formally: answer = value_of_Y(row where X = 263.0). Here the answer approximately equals 5.12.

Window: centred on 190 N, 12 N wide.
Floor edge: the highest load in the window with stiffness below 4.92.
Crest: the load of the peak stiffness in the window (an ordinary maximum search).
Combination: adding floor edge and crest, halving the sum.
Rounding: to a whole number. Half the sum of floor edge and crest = 192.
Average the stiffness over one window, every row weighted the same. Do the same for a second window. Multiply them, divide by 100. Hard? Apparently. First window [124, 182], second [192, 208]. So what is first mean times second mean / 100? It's 0.226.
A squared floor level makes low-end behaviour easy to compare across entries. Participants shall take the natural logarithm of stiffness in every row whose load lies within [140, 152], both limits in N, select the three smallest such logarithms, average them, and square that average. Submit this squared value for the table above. 2.52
